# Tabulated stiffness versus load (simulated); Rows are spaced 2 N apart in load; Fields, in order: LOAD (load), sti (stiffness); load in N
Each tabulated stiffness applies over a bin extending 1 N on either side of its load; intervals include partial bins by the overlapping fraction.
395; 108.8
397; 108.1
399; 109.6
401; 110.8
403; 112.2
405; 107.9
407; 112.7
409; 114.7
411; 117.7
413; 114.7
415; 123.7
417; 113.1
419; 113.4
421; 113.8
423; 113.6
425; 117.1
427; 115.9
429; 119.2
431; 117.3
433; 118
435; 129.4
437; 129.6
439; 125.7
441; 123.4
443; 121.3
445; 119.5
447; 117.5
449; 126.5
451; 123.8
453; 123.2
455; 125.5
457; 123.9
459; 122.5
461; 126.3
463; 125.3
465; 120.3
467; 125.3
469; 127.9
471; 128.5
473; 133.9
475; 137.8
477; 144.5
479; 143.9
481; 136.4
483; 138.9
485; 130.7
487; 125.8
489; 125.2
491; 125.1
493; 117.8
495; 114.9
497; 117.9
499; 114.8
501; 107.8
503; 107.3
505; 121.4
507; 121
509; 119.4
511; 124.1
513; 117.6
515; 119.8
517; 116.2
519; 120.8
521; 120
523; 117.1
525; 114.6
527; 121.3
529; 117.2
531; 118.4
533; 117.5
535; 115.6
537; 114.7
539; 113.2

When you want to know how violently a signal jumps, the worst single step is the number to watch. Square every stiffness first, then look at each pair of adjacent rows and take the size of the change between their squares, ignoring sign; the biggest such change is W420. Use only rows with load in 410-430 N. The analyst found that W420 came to 2510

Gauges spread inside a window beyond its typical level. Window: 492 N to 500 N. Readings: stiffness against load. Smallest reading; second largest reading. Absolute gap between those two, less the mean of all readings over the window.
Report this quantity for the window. -113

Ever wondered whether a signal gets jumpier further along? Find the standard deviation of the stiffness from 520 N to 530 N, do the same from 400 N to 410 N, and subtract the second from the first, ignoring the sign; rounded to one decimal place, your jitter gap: 0.1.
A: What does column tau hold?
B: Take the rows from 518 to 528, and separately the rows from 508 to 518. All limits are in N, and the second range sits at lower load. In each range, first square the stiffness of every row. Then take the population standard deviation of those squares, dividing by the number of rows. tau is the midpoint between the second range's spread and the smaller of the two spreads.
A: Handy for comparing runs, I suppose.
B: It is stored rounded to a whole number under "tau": 621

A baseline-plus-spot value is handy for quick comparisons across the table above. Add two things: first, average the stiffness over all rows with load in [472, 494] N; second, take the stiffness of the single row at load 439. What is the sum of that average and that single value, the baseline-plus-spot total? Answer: 258.4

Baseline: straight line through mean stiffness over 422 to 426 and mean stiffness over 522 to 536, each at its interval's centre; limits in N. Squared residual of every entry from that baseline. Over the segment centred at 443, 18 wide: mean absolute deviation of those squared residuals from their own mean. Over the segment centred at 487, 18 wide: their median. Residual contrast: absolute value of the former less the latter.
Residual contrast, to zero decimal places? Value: 28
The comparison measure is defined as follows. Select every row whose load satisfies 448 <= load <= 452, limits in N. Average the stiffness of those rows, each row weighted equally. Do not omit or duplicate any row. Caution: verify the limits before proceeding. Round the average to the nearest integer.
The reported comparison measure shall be 125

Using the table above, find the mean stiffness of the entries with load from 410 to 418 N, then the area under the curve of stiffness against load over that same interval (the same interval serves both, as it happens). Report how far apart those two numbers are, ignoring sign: 821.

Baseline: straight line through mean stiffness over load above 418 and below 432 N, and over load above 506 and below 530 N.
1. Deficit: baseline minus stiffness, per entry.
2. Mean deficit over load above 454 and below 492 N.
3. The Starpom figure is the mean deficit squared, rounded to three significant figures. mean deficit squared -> 154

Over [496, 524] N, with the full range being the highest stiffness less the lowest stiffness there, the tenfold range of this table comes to 168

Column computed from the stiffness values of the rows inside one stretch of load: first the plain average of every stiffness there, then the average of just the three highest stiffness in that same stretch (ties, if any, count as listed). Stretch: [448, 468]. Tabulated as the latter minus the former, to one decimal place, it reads 1.8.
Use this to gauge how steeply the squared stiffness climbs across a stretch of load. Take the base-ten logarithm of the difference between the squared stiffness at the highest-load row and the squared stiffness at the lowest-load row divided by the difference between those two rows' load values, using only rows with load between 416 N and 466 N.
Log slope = 1.5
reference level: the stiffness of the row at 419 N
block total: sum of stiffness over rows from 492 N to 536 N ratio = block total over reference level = 22.8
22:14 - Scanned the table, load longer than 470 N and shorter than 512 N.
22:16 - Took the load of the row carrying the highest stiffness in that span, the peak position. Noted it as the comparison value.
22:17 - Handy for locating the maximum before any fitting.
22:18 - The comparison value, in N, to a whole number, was 477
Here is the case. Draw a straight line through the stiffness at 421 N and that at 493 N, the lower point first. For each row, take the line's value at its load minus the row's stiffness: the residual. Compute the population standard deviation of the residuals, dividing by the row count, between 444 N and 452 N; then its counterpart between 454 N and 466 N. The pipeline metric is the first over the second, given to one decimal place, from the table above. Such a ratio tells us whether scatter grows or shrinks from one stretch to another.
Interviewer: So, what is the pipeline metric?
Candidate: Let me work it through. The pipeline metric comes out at 1.6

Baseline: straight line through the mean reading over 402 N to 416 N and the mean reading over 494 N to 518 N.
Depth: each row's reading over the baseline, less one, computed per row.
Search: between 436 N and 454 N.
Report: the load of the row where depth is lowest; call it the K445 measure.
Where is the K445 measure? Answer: 447 N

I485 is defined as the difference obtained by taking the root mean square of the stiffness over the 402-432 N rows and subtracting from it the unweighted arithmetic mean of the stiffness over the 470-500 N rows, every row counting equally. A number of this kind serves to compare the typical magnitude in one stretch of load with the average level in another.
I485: -14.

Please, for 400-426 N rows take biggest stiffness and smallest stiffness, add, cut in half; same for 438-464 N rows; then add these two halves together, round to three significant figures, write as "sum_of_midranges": 238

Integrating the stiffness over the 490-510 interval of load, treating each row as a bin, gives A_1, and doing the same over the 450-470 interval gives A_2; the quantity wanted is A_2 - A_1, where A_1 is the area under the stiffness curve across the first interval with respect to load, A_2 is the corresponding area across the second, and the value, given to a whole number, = 153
